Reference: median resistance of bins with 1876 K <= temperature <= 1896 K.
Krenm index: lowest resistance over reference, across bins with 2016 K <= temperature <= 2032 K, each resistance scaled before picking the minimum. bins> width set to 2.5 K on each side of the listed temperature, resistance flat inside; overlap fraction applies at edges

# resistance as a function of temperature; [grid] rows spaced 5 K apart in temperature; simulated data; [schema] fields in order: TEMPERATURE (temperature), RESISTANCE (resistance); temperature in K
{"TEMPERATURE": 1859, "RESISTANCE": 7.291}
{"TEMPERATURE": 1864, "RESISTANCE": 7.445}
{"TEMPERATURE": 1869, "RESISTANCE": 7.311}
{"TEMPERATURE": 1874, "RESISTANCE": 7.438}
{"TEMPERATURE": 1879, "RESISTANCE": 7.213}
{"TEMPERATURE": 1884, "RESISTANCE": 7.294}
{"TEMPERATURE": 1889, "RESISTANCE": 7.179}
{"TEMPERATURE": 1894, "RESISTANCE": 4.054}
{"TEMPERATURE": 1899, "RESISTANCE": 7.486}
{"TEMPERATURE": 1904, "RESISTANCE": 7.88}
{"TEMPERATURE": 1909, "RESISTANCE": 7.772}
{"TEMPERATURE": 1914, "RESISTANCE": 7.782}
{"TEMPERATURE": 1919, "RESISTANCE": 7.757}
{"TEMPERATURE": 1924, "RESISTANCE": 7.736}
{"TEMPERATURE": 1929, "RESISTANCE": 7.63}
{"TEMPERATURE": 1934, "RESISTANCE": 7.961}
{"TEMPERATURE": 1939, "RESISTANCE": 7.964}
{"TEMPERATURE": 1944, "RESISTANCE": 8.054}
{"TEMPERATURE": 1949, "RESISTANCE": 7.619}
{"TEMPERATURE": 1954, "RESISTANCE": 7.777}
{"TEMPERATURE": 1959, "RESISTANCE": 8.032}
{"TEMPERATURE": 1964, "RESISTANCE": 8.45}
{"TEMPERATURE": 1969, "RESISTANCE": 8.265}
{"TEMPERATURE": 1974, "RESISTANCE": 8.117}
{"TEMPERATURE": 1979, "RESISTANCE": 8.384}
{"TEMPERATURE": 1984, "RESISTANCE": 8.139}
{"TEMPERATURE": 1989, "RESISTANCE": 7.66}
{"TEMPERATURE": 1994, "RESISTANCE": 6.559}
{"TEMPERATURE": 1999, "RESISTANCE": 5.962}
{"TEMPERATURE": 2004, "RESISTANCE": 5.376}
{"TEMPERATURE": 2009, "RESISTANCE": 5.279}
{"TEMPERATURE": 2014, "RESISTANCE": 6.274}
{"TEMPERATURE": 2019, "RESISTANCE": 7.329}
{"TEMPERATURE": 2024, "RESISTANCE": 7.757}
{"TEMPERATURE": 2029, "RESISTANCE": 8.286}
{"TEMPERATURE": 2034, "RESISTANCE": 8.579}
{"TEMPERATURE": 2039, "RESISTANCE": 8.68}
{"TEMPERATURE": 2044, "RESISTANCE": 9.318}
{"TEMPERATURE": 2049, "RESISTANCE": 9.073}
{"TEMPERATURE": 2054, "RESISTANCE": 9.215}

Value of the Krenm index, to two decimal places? 1.02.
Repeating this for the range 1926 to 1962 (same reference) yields 1.06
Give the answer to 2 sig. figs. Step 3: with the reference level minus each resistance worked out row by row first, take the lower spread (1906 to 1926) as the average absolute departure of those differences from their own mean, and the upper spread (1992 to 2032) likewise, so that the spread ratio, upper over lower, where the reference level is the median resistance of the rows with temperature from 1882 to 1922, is 58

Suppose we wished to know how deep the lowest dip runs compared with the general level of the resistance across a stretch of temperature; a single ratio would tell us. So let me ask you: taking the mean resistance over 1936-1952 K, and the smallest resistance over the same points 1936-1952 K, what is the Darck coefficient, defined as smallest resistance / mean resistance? 0.967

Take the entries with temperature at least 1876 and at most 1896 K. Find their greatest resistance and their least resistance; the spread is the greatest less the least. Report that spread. 3.2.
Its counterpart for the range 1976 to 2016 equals 3.1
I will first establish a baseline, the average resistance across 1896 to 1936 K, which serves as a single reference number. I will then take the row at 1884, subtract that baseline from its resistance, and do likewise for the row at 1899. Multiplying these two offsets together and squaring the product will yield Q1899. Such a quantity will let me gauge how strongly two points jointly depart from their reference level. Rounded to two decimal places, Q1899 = 0.01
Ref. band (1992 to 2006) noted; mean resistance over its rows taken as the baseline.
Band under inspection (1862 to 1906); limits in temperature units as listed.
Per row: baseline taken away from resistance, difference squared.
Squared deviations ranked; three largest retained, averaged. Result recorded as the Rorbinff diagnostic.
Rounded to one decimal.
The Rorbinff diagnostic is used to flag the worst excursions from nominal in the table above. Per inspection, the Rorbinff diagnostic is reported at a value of 3.2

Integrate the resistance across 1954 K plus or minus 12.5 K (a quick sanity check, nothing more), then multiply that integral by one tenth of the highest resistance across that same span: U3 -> 169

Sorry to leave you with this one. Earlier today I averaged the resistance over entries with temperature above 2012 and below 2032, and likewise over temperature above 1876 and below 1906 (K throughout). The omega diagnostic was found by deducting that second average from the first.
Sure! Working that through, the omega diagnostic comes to 0.6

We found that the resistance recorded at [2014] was 6.274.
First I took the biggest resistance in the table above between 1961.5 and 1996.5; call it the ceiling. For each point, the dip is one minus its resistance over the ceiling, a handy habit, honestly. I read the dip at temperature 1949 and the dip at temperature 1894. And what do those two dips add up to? 0.62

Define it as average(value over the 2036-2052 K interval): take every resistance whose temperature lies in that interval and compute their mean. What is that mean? 9.0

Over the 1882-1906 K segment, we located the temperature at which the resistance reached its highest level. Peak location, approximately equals 1904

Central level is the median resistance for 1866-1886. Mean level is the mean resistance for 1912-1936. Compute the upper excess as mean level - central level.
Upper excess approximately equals 0.5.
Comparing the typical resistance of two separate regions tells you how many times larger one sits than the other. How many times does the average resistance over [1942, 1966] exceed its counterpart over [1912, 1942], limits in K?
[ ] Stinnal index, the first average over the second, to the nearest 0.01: 1.02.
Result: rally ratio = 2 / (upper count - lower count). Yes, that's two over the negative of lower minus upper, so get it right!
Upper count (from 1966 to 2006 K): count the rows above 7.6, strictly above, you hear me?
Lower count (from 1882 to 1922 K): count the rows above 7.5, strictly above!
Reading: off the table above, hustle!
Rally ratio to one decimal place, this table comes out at 2.0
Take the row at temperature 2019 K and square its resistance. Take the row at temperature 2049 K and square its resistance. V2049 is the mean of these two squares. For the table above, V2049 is 68.0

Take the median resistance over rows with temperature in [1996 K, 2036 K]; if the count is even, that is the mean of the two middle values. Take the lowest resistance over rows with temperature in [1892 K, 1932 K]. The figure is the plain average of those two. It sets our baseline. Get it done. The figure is 5.43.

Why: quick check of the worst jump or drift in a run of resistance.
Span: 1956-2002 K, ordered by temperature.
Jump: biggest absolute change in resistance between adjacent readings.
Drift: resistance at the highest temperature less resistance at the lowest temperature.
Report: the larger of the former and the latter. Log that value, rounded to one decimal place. 1.1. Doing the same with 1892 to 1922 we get 3.7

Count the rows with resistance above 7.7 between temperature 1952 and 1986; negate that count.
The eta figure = -7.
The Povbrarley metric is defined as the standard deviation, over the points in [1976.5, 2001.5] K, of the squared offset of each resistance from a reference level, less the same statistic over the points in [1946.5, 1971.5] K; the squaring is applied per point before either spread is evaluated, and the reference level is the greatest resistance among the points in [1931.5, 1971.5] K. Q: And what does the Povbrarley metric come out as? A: 2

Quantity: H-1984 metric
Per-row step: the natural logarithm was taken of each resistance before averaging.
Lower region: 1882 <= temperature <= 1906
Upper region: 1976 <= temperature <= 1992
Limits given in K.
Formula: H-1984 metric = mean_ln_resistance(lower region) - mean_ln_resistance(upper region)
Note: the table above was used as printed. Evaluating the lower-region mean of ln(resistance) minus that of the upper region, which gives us -0.20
